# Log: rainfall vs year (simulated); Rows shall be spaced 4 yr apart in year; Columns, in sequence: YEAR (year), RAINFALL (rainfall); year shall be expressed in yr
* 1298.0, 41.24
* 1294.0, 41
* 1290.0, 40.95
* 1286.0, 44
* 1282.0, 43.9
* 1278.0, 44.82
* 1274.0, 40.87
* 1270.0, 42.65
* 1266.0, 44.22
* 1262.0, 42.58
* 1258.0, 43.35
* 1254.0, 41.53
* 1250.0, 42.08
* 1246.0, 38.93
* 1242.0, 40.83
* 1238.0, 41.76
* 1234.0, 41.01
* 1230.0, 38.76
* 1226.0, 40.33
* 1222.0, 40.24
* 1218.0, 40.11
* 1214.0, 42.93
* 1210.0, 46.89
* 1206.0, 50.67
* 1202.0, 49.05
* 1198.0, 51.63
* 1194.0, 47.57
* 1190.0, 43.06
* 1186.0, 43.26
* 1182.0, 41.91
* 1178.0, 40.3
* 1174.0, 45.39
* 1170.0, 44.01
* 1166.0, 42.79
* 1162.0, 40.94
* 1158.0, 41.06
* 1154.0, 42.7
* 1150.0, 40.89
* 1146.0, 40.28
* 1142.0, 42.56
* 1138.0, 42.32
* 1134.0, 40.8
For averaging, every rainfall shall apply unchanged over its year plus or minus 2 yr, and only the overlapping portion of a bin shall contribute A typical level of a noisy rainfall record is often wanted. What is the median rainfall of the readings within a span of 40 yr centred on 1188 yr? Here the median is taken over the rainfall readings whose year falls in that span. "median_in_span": 44.7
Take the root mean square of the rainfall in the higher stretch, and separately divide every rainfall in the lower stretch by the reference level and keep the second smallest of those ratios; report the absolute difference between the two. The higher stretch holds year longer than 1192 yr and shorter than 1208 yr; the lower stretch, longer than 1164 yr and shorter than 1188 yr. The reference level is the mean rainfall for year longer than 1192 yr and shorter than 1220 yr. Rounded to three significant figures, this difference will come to 48.9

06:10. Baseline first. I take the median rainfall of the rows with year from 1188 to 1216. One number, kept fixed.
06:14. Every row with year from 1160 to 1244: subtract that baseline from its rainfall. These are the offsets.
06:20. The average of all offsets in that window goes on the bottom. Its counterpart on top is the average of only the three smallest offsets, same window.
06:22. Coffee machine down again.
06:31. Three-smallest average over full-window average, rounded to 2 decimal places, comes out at 1.93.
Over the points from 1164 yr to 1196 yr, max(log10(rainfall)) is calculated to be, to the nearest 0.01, 1.68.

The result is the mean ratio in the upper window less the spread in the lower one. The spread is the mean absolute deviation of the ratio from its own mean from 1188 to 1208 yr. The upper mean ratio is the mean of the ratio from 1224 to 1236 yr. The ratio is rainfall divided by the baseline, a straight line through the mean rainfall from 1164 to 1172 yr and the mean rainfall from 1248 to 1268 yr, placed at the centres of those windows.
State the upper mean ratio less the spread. 0.87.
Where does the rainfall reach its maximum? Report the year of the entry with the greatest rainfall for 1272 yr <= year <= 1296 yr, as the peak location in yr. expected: 1278.0 yr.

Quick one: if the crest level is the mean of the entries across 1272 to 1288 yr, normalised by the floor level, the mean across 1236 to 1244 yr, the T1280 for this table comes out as 1.051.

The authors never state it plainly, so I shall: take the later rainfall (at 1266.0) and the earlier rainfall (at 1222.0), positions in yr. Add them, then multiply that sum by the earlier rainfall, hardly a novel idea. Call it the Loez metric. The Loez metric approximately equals 3399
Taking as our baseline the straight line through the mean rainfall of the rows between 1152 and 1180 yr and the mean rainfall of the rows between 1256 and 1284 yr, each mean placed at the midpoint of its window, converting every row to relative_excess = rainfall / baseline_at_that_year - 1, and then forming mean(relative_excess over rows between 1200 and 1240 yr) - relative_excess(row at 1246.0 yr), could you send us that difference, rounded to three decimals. 0.103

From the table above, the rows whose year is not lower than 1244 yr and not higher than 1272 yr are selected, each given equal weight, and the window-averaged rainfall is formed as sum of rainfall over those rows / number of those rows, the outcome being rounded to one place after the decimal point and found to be 42.2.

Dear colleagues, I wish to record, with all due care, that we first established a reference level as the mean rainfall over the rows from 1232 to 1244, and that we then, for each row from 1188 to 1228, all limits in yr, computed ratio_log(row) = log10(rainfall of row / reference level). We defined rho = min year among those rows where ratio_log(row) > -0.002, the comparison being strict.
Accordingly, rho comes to 1190.0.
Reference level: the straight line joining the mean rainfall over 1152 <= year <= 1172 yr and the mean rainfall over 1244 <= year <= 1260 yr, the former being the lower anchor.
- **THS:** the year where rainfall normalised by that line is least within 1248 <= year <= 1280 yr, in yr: 1274.0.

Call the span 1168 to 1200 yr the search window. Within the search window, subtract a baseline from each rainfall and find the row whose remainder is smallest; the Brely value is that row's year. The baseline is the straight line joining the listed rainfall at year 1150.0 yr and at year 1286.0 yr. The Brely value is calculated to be 1178.0 yr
